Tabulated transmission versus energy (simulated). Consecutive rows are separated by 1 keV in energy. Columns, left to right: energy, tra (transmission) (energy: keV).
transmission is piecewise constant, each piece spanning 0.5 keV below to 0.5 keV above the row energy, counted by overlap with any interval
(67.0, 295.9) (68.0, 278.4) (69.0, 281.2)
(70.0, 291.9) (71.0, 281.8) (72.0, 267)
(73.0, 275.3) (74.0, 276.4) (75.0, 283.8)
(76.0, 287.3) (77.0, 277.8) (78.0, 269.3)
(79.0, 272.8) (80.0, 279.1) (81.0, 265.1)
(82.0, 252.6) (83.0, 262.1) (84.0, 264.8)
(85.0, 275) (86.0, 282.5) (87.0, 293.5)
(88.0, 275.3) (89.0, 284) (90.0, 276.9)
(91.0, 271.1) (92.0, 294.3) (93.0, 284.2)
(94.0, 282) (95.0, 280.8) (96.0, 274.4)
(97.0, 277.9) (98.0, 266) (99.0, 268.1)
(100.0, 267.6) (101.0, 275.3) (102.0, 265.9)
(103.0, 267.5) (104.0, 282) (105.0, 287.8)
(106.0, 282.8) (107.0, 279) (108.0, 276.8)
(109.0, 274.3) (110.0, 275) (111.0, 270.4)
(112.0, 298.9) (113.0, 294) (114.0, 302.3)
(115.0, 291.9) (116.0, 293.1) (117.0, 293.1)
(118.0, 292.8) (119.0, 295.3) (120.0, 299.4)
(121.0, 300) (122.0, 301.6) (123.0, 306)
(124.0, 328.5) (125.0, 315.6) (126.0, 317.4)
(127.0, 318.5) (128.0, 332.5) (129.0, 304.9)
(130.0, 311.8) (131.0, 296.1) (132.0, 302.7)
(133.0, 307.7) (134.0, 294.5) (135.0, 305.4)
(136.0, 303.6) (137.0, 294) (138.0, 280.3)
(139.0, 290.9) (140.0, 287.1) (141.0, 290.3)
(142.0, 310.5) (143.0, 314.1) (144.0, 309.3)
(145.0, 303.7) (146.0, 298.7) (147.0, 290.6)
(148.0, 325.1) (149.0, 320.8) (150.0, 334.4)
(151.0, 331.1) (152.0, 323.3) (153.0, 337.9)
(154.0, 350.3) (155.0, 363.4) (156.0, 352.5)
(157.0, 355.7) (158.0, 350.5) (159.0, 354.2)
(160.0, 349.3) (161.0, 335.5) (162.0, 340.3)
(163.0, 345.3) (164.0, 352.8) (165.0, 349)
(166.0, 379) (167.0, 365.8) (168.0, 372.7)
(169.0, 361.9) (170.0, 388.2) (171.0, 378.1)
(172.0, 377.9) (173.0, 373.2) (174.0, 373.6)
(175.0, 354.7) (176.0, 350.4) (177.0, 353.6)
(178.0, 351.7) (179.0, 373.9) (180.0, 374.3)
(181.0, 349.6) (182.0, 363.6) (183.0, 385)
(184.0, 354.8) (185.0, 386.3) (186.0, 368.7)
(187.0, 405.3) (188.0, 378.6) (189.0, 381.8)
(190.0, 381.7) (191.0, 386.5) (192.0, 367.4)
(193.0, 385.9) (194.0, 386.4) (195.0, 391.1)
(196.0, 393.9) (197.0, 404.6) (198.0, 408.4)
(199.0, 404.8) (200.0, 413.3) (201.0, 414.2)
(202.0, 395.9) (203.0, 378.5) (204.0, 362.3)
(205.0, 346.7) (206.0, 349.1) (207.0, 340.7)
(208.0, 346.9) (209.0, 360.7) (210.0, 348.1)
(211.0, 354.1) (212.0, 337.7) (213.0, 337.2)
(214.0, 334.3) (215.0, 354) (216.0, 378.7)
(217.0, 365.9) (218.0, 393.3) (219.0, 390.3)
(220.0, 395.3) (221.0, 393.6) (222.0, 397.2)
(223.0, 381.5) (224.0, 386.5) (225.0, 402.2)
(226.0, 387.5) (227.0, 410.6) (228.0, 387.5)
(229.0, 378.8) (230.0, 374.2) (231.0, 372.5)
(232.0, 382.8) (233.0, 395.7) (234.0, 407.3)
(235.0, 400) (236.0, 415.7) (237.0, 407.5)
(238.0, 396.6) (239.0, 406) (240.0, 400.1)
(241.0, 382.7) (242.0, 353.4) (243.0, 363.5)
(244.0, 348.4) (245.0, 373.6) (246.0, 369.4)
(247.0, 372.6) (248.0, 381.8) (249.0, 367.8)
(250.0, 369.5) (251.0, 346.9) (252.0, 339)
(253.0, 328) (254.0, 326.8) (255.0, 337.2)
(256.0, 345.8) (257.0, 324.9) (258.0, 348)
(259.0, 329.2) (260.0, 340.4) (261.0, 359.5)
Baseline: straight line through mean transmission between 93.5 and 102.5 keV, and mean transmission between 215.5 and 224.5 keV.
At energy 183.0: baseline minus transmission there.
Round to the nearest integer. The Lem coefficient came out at -33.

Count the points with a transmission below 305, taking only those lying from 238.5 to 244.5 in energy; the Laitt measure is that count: 0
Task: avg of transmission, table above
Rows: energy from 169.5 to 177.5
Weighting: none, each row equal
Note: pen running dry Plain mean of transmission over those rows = 369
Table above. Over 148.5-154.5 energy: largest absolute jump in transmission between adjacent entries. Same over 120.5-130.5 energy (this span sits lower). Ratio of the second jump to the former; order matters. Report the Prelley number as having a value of 1.9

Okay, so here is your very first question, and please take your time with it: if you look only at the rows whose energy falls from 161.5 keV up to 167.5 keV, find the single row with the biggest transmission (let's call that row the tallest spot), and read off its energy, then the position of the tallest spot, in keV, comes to 166.0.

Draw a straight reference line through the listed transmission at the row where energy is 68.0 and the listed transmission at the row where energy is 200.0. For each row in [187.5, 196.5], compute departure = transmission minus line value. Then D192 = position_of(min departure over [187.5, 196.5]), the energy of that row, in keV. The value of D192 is 192.0 keV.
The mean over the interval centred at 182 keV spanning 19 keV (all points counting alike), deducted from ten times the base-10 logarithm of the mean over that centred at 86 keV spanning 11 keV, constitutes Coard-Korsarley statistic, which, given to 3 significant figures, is -347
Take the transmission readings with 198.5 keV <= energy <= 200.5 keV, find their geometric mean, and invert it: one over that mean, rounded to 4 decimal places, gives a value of 0.0024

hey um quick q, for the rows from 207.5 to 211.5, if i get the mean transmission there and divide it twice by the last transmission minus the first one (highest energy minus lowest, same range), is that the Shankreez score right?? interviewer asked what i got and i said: 6.8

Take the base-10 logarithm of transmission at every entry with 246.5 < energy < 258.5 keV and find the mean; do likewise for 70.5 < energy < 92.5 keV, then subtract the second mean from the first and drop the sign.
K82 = 0.10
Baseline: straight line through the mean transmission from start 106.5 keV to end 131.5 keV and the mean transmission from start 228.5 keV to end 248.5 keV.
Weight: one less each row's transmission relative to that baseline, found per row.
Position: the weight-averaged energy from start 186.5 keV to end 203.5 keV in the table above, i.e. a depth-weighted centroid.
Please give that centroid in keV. 195.3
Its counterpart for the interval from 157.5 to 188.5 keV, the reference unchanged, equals 173.6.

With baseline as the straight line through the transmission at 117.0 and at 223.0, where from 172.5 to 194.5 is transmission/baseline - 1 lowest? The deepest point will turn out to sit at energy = 181.0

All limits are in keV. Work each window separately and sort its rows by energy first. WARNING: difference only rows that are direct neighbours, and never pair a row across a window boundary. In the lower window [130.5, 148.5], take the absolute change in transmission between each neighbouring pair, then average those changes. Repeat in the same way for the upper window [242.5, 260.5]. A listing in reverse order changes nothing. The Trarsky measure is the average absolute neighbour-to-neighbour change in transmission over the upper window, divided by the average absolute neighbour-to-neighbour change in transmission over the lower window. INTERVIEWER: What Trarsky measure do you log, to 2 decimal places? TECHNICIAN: 1.30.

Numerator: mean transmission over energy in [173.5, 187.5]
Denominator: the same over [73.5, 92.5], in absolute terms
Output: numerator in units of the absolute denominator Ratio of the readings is 1.33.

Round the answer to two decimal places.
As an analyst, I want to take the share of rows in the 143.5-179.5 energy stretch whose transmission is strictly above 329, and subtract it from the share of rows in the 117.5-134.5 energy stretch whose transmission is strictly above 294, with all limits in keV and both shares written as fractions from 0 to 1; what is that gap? 0.14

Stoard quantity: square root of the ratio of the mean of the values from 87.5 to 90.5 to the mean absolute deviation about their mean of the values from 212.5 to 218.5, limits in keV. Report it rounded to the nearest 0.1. 3.9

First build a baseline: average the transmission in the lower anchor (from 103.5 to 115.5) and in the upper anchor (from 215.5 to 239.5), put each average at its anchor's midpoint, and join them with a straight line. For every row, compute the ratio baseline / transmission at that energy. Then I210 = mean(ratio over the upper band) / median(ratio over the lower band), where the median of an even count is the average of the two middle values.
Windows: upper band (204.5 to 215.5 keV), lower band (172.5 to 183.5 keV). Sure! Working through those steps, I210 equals 1.13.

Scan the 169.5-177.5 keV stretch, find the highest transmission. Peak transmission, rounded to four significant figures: 388.2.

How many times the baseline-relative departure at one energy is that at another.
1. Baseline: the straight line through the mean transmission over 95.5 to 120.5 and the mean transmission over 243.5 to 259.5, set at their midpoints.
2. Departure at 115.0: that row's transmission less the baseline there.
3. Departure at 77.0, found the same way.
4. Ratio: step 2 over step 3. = 0.6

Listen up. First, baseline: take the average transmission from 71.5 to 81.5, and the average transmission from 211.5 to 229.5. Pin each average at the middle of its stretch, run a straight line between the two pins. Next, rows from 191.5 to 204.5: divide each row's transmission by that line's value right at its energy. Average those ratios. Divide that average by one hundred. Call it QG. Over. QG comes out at 0.0108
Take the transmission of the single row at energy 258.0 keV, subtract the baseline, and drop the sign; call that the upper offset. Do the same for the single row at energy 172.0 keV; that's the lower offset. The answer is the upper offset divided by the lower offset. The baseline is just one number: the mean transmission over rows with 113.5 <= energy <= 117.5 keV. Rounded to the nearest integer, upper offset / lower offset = 1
